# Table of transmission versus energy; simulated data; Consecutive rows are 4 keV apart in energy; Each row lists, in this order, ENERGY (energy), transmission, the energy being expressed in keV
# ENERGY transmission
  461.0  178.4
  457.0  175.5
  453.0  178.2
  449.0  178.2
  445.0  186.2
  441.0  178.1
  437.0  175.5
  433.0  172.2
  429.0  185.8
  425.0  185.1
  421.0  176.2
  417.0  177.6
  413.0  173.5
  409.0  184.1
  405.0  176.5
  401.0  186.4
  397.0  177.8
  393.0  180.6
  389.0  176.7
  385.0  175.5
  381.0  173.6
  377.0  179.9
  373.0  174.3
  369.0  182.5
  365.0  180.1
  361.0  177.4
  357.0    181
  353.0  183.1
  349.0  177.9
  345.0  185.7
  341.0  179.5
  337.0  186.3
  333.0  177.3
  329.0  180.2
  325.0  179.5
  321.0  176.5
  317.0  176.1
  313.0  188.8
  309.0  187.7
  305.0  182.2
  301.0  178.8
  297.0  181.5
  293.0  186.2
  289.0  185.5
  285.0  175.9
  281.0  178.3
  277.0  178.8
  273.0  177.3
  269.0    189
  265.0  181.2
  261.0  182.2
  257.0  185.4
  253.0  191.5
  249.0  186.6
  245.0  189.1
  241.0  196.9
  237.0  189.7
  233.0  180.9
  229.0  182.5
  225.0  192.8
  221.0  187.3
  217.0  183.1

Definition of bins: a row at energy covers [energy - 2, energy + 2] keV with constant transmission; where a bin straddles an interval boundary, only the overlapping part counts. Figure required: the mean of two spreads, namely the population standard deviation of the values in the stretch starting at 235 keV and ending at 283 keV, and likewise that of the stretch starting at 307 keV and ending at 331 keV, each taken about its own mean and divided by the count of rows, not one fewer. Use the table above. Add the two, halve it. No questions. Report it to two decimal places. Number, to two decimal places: 5.41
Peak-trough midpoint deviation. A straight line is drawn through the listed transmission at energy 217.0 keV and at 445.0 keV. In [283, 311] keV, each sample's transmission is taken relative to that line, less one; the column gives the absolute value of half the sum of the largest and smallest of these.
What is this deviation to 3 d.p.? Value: 0.013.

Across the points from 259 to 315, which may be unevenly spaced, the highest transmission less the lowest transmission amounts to 13.1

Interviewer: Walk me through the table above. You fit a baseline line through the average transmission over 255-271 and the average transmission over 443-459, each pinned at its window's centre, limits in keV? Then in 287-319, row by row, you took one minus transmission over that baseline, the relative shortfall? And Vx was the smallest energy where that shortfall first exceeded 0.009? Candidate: 297.0 keV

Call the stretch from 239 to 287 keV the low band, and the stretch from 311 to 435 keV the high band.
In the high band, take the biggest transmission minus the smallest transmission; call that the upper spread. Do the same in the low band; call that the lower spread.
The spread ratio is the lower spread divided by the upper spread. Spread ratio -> 1.3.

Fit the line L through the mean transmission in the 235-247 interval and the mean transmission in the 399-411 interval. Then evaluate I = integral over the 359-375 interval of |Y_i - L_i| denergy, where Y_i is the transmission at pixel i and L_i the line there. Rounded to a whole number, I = 96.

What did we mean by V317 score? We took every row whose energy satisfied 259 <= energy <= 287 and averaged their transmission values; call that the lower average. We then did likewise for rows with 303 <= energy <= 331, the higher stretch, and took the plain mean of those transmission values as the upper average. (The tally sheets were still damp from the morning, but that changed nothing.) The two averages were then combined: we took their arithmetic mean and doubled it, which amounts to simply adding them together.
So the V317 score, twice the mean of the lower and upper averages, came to 362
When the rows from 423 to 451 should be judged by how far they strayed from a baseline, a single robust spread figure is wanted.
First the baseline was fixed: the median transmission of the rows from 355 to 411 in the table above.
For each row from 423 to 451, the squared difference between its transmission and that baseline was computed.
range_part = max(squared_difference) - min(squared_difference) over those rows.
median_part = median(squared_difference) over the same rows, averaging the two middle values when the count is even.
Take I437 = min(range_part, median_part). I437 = 39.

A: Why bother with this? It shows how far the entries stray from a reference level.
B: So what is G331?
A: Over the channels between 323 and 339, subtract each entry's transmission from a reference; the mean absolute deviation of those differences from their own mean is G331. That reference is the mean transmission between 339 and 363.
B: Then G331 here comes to 2.7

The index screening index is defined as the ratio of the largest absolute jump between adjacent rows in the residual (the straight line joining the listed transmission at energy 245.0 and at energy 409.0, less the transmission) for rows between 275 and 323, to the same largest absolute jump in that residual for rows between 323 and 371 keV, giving 1.38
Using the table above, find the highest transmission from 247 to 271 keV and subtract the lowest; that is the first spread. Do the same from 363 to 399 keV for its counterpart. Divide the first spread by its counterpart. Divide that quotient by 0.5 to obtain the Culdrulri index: 2.3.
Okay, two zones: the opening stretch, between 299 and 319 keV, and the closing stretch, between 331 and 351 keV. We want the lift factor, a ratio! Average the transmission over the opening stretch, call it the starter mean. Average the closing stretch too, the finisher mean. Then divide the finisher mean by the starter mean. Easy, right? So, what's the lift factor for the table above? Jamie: 0.99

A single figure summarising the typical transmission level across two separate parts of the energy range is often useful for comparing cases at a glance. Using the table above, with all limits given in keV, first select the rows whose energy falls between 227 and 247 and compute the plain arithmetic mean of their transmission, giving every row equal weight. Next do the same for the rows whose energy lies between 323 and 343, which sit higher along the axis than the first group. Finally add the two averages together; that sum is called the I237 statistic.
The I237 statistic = 368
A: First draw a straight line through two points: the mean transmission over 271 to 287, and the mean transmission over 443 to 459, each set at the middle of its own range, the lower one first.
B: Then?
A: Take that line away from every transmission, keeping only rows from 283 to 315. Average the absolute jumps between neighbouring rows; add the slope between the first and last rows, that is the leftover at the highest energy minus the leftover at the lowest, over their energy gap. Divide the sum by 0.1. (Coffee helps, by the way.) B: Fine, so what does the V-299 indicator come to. 43.9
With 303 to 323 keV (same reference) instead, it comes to 45.3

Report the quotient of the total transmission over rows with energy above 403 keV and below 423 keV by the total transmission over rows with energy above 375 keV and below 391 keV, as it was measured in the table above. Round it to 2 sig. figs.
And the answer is 1.3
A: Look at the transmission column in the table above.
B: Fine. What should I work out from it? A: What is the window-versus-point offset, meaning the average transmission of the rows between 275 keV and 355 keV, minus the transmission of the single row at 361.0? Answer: 4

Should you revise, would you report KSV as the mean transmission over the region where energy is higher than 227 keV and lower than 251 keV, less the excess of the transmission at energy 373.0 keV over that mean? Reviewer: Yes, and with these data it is 201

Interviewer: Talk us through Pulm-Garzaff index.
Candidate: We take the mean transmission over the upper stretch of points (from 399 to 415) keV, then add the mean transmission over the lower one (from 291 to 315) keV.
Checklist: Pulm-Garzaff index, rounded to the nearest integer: 364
